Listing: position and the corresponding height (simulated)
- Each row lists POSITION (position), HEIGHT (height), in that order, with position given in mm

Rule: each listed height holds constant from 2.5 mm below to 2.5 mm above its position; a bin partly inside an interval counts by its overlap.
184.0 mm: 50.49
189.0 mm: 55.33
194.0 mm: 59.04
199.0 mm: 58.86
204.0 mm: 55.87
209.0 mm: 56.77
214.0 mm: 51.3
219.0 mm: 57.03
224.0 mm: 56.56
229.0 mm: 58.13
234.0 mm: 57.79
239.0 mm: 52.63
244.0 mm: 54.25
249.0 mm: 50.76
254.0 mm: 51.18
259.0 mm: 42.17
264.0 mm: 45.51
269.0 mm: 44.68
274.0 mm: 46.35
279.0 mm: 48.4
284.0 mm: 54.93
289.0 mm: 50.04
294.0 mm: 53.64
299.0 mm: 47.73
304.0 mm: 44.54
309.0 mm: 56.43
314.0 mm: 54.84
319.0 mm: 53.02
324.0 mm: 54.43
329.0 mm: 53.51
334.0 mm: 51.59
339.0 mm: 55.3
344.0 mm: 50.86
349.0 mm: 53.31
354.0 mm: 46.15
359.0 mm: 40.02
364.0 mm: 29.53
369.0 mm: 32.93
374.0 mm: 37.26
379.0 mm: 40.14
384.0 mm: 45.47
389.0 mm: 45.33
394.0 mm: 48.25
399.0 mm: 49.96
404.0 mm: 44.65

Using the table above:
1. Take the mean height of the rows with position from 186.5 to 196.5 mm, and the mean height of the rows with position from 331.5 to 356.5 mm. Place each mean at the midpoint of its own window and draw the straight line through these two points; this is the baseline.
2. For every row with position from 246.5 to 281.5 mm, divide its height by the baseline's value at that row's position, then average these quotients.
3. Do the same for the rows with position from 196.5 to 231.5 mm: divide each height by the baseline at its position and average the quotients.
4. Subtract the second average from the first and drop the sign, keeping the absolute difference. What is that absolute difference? 0.137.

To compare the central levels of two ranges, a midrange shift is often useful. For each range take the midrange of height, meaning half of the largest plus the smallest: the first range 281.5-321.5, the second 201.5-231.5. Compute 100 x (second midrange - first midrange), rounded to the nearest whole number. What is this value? 423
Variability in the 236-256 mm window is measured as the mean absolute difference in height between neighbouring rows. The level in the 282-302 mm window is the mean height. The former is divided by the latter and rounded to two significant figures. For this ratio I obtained 0.036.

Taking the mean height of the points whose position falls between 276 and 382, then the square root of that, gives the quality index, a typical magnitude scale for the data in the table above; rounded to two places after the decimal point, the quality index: 6.93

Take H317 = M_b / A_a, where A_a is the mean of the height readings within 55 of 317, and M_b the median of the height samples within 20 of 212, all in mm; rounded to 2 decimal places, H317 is 1.17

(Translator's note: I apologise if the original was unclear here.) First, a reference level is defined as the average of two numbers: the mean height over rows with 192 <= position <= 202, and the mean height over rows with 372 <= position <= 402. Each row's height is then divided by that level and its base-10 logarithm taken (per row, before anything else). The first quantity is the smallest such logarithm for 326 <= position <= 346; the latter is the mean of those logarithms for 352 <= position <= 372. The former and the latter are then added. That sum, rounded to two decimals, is -0.16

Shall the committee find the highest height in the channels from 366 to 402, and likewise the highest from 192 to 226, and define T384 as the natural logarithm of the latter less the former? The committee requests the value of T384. 2.2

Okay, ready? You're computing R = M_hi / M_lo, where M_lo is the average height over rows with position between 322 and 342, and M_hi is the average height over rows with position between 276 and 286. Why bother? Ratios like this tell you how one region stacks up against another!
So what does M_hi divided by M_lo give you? 0.96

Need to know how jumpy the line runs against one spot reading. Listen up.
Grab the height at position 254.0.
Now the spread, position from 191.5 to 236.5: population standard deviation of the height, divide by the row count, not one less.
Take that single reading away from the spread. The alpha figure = -49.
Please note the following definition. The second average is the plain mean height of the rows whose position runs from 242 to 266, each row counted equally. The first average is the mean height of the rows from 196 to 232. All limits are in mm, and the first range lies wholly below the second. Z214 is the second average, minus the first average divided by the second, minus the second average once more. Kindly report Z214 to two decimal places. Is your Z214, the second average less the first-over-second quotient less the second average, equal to -1.16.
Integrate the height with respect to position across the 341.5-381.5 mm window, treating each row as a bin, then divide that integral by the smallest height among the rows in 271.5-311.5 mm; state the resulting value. 37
